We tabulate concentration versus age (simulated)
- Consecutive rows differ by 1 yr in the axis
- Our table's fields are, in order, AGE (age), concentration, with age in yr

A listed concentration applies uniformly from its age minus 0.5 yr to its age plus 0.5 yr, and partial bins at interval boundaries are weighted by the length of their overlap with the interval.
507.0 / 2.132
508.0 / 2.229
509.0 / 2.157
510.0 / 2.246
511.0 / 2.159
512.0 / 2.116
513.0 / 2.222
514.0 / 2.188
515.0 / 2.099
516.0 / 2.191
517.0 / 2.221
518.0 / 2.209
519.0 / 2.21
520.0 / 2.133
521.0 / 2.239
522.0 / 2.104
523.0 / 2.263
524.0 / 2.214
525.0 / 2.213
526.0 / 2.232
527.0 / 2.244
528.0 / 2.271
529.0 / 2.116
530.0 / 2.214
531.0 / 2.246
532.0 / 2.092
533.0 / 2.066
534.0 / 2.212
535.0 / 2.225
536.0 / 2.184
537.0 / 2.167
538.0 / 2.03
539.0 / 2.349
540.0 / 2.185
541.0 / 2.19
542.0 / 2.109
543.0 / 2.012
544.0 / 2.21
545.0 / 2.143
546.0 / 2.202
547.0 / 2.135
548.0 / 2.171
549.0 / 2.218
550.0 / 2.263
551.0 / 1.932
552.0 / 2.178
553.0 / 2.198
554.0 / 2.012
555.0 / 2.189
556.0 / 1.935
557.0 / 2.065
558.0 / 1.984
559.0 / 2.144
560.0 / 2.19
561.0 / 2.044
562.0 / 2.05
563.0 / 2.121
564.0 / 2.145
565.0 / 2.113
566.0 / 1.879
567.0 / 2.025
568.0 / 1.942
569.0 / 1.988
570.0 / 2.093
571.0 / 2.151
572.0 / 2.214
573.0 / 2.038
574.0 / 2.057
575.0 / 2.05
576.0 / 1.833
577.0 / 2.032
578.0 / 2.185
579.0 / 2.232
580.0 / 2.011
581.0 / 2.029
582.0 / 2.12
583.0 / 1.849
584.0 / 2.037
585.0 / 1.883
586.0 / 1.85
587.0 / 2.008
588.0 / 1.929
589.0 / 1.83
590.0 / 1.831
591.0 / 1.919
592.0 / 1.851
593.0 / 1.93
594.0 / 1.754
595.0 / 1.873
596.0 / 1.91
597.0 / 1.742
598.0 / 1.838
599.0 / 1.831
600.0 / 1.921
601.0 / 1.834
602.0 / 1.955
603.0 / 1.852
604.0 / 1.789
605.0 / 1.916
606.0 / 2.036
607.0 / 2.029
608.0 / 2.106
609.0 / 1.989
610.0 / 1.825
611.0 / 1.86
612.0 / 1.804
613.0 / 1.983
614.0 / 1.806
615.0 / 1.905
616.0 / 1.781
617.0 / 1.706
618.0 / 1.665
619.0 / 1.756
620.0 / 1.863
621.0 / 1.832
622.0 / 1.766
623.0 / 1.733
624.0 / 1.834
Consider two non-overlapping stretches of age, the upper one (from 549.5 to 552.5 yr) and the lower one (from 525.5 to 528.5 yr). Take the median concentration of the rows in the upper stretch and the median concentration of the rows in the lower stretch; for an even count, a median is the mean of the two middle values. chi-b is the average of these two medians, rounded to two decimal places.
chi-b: 2.21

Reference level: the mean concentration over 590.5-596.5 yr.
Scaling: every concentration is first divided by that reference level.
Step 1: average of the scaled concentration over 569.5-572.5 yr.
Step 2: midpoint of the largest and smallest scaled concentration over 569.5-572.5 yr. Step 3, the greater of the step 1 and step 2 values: 1.15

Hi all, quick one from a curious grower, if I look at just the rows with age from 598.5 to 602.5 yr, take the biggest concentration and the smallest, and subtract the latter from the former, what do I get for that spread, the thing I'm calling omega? 0.12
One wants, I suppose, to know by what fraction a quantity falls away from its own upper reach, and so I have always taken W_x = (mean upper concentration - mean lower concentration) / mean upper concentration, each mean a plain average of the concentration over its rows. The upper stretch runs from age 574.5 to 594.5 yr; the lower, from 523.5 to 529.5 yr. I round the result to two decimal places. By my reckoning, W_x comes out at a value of -0.13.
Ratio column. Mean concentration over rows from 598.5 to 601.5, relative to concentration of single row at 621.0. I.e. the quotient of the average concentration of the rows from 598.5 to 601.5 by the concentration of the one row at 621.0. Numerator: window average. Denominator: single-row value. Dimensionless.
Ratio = 1.02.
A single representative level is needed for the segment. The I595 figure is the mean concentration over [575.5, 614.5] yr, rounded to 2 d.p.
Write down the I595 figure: 1.92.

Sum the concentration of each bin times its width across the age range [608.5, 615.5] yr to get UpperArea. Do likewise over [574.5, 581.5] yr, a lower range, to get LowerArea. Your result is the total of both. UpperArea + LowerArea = 27.5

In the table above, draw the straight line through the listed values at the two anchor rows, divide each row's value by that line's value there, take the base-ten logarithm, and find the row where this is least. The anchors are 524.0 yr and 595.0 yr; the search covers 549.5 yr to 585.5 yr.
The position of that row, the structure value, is 551.0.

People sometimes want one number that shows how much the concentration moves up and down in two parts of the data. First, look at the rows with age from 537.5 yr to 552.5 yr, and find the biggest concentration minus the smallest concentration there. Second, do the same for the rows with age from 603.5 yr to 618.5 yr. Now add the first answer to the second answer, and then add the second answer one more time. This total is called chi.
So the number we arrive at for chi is 1.30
